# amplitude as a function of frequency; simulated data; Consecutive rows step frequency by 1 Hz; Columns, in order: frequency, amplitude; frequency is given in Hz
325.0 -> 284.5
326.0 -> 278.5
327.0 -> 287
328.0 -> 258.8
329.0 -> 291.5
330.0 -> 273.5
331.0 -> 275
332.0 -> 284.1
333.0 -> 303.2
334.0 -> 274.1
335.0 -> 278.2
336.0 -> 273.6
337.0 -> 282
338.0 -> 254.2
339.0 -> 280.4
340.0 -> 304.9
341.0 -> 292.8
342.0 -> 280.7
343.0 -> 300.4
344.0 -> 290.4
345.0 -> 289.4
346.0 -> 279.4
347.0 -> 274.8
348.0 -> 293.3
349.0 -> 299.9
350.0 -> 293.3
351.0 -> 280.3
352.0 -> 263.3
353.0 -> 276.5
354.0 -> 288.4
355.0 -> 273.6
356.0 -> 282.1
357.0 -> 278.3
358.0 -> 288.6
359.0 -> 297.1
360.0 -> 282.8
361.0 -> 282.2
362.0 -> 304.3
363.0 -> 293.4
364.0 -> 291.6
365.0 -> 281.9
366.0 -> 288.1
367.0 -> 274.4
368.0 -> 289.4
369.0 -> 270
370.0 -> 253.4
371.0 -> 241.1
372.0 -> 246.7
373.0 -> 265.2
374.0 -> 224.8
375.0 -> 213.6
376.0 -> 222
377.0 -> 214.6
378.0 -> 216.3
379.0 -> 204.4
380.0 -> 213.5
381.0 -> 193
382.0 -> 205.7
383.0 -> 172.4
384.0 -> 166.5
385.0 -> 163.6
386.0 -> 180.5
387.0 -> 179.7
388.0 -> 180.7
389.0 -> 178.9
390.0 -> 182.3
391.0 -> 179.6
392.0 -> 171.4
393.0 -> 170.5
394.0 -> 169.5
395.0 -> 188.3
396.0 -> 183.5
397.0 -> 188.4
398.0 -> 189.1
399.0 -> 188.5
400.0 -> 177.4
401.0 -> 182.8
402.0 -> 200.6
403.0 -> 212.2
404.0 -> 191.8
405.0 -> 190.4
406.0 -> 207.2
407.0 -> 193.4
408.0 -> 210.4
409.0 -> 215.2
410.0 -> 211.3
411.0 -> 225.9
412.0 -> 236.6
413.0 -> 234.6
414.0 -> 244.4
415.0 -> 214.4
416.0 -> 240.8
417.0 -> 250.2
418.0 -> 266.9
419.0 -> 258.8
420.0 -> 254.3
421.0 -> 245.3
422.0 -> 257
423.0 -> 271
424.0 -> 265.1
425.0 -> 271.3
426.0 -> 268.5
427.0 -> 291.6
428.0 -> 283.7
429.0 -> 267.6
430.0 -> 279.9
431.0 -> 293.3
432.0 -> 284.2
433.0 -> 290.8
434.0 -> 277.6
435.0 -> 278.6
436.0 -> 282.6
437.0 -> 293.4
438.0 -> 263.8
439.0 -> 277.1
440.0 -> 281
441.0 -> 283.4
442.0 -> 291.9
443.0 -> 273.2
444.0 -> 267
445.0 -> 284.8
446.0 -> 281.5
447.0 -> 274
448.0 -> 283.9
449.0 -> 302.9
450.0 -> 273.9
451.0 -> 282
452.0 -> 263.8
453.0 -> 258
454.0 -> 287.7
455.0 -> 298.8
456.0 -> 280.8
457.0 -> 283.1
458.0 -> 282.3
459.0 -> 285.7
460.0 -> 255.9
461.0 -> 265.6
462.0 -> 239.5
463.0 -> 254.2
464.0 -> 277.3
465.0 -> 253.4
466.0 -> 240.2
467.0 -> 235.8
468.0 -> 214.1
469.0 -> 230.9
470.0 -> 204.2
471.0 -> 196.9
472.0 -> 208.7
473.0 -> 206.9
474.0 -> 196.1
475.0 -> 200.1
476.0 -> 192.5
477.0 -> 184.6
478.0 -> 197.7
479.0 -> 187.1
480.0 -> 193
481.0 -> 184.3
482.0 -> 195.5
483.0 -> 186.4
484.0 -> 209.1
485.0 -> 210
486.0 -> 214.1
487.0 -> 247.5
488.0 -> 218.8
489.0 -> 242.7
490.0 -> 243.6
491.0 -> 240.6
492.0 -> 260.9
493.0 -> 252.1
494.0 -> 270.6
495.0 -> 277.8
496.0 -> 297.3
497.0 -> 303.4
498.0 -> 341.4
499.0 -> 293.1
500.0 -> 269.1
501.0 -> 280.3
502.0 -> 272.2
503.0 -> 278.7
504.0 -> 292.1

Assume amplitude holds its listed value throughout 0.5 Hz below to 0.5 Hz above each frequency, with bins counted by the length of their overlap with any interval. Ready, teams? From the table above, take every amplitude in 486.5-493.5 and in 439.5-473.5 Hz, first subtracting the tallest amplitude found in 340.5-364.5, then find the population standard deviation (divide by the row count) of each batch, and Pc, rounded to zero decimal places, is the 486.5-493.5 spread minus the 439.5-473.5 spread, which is -17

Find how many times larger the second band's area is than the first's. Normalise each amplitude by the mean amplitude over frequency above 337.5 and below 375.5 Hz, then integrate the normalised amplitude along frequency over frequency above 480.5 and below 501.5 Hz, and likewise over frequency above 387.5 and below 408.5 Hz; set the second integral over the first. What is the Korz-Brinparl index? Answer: 0.75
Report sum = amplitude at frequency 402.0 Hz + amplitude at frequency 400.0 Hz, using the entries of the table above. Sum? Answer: 378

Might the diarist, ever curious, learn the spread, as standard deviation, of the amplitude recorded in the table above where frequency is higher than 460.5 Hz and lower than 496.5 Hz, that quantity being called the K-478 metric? 31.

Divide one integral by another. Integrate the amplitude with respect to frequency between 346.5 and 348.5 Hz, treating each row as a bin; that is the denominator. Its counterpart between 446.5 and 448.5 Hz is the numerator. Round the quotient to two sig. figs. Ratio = 0.98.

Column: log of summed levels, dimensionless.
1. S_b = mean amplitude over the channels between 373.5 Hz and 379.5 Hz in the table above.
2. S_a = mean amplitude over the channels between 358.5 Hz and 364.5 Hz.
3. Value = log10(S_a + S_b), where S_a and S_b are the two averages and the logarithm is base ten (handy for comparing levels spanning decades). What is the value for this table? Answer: 2.71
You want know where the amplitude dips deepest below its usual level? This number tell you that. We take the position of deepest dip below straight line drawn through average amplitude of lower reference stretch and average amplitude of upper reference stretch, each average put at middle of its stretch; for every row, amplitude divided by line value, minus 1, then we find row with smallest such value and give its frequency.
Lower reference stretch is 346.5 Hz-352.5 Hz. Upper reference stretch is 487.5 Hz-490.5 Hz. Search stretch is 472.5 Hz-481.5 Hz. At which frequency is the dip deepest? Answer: 477.0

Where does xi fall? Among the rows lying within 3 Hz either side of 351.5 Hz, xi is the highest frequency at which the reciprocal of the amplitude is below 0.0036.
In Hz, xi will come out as 354.0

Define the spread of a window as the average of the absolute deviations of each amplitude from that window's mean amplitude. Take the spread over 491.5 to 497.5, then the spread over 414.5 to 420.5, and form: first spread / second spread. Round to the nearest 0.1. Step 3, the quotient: 1.2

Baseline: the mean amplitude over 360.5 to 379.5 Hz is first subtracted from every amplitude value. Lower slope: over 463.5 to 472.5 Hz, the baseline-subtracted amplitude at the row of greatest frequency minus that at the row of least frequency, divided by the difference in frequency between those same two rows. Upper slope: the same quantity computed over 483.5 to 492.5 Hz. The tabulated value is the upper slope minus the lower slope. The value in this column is 15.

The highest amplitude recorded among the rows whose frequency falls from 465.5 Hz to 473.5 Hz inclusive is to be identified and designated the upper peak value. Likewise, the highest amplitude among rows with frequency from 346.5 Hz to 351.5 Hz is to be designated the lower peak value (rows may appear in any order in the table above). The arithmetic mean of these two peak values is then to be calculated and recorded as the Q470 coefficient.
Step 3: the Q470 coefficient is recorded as 270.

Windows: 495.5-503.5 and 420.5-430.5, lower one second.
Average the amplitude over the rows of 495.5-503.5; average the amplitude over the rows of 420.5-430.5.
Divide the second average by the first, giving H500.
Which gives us 0.93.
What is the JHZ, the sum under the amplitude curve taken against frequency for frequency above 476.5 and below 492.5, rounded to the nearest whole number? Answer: 3416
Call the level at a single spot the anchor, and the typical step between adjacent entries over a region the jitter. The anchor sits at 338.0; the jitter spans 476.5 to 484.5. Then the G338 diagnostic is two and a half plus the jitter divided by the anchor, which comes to 2.55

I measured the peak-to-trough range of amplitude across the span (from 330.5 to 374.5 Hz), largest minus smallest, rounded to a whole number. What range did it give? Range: 80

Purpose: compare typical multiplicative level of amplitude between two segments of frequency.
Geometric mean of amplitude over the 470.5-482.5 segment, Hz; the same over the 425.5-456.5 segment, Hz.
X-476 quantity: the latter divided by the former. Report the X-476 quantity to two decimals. 1.44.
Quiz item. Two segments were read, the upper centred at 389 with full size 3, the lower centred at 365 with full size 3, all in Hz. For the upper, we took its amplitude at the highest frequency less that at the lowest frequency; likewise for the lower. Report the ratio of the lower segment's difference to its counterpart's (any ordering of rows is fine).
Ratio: -2.2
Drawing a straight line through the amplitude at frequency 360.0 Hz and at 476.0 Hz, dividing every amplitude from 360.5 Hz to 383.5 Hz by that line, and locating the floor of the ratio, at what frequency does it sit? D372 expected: 383.0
